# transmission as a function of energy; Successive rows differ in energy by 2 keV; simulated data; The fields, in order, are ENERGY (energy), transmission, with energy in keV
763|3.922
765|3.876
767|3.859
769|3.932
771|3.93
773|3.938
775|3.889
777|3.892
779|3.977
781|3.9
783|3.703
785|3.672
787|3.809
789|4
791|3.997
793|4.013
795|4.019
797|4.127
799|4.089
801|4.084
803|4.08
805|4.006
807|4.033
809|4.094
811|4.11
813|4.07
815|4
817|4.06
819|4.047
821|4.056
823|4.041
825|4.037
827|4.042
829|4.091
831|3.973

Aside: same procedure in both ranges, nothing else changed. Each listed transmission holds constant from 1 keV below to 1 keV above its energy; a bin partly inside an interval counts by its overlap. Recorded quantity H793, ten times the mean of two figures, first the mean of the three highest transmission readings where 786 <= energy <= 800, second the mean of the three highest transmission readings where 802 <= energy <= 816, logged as 40.9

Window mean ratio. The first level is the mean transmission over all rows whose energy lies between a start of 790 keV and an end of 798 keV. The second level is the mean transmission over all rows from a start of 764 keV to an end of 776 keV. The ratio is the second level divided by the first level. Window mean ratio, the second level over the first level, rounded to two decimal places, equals 0.97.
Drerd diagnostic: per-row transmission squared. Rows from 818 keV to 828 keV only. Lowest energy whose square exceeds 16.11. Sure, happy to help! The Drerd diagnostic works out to 819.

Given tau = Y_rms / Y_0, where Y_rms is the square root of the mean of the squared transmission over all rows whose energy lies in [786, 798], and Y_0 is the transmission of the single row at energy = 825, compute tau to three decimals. 0.990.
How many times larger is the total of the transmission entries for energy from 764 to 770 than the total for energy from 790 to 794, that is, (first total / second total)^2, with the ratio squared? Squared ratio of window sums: 2.1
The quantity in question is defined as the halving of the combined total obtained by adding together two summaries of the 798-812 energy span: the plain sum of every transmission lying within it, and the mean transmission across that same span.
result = 16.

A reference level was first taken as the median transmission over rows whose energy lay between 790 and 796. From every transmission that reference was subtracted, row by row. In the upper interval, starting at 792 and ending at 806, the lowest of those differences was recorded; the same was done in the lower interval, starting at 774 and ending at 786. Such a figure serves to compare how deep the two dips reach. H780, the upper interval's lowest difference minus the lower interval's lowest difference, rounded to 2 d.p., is 0.33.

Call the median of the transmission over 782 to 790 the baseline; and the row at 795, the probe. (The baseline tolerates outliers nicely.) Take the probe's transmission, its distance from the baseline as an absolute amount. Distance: 0.26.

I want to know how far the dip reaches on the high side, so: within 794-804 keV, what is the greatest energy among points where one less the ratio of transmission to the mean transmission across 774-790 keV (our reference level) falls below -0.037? 803 keV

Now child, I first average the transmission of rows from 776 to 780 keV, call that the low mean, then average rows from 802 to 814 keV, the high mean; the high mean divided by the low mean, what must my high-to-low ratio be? 1.033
